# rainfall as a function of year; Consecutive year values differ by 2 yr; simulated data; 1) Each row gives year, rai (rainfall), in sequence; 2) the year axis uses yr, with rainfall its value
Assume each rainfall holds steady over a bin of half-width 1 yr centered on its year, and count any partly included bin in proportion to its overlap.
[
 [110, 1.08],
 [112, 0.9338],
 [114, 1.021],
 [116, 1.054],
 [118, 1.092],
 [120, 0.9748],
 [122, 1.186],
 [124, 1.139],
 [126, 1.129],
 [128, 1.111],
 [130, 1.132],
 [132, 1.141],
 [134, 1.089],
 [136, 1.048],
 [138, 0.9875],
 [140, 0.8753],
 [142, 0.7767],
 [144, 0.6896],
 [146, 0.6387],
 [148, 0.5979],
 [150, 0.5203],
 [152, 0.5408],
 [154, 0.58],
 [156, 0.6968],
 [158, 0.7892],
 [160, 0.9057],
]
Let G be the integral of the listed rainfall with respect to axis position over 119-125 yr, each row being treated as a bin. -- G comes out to 7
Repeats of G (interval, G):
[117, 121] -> 4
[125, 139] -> 15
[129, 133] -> 5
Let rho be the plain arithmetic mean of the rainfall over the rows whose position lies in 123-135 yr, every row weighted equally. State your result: 1.12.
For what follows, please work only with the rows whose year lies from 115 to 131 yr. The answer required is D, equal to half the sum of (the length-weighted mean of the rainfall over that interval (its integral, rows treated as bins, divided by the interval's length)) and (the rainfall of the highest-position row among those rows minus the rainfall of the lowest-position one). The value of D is 0.6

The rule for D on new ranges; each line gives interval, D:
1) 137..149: 0.2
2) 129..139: 0.5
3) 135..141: 0.4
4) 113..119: 0.6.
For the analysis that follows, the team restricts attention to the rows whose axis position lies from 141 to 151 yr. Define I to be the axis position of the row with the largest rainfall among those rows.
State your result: 142 yr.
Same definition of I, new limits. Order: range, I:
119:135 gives 122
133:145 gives 134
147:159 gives 158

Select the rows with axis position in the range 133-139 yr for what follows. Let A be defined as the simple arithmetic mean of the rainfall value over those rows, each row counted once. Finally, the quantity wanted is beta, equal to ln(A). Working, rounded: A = 1.04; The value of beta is 0.04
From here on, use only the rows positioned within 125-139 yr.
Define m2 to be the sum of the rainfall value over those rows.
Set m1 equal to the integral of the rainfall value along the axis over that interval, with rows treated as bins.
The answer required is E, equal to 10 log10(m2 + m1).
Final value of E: 13.6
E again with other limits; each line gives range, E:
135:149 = 12.3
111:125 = 13.5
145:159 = 11.2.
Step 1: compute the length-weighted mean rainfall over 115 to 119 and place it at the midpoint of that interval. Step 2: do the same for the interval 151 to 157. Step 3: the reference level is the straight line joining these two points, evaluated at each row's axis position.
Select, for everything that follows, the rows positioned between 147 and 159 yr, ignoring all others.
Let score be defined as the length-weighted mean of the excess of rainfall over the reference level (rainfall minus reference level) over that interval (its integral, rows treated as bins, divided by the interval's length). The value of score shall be 0.00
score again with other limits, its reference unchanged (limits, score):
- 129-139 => 0.22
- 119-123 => 0.06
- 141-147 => -0.03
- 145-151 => -0.10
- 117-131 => 0.12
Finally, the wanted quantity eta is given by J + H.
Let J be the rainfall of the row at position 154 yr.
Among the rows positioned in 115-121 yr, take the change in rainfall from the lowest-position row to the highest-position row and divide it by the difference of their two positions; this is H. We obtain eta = 0.56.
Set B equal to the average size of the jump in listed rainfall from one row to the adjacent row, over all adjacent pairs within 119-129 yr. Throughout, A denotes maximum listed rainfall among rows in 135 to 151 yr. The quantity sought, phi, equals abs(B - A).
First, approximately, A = 1.048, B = 0.072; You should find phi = 0.98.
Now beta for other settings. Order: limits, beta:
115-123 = 0.07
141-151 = -0.44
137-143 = -0.13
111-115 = -0.02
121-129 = 0.13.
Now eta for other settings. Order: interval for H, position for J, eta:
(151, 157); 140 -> 0.91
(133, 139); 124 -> 1.11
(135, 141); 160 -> 0.86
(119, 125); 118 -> 1.13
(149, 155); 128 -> 1.13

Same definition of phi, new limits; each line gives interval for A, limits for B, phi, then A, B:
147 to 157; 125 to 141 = 0.65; 0.6968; 0.045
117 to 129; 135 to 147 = 1.10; 1.186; 0.082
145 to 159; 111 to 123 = 0.69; 0.7892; 0.097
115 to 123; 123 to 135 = 1.16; 1.186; 0.022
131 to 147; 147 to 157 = 1.08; 1.141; 0.064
